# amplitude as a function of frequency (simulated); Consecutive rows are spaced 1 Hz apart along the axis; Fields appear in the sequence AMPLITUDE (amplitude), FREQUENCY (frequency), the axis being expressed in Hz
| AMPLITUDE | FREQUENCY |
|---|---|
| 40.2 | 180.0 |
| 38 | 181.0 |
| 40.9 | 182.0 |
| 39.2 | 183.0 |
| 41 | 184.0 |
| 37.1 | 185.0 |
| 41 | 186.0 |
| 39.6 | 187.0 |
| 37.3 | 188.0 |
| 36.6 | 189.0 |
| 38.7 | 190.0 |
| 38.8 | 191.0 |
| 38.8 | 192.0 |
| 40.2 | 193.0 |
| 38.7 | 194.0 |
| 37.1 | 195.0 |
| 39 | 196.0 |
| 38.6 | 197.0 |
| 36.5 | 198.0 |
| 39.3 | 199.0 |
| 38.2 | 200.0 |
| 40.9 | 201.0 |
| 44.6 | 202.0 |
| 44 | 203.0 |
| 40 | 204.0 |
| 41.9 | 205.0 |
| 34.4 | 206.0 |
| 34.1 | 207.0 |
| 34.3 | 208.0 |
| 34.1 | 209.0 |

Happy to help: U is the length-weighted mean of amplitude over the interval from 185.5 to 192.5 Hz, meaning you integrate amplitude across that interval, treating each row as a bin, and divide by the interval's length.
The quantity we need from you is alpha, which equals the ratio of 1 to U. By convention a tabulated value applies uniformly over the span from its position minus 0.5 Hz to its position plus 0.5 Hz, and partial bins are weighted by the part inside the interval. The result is 0.0258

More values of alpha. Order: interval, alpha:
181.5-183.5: 0.0250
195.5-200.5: 0.0261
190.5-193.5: 0.0255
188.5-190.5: 0.0266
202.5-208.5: 0.0262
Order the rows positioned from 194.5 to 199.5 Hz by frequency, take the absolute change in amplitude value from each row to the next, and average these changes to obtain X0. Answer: 1.8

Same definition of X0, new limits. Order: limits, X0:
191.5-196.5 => 1.6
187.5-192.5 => 0.7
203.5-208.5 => 2.5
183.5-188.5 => 2.9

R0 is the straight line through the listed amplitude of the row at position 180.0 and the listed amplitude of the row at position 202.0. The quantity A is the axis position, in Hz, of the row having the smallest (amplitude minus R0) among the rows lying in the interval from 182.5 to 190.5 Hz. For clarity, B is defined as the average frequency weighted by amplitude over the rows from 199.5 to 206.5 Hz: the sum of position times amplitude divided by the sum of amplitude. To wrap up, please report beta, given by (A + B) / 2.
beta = 196.0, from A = 189.0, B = 203.0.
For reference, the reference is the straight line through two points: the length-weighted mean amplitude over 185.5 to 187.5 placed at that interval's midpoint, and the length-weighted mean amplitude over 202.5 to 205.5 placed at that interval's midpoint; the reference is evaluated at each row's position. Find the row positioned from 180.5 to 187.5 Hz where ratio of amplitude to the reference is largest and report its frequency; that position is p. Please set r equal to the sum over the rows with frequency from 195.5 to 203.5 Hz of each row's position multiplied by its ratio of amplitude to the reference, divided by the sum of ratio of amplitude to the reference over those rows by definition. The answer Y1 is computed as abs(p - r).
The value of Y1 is 17.6 Hz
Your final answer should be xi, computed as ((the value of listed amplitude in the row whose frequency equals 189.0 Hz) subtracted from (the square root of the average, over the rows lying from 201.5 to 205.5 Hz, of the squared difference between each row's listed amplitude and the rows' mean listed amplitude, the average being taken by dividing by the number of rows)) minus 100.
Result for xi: -135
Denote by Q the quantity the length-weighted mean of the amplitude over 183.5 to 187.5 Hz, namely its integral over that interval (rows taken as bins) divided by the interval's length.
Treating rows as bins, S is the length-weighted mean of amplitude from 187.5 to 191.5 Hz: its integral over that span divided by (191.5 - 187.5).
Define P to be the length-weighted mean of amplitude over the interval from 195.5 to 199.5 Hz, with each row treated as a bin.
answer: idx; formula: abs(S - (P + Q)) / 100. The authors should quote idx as 0.402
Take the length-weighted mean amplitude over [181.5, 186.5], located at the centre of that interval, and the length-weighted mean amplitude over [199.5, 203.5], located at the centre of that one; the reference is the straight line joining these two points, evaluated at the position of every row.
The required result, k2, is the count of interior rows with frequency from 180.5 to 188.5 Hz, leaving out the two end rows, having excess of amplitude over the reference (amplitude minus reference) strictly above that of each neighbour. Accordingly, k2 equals 3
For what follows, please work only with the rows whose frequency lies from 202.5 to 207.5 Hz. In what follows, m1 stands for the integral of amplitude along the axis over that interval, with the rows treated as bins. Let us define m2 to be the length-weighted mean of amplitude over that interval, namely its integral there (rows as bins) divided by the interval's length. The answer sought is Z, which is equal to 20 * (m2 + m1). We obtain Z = 4666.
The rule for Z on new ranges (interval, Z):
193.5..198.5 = 4558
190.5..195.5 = 4646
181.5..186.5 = 4781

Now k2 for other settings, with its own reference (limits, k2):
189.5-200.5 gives 3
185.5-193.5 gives 1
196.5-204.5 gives 2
